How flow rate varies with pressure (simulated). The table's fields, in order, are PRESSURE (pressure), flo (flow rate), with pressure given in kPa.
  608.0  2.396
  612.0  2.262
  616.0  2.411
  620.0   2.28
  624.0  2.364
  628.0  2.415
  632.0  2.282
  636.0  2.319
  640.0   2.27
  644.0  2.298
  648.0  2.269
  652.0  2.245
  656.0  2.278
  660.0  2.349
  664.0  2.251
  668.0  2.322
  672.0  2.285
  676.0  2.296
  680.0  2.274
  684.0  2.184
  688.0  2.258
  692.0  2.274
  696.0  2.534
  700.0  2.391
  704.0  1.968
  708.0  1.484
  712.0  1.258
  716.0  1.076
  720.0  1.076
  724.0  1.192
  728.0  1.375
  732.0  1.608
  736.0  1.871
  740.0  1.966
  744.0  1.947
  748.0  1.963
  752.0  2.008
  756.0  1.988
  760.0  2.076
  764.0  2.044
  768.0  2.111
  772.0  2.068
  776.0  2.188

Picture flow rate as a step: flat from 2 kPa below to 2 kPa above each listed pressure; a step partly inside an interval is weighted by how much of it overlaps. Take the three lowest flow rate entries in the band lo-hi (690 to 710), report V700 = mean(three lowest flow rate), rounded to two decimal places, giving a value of 1.91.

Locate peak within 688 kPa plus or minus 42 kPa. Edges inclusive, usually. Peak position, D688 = 696.0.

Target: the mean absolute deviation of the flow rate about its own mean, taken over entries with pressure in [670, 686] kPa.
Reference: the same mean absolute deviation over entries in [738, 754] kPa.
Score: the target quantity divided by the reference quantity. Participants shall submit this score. 2.0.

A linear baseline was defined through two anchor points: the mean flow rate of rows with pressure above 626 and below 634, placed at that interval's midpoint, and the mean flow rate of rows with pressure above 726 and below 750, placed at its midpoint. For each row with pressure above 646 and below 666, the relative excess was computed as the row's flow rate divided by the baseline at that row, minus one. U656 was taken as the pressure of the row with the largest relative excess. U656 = 660.0 kPa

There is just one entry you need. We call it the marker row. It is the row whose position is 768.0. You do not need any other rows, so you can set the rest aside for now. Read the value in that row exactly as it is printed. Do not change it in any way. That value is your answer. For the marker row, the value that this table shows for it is 2.111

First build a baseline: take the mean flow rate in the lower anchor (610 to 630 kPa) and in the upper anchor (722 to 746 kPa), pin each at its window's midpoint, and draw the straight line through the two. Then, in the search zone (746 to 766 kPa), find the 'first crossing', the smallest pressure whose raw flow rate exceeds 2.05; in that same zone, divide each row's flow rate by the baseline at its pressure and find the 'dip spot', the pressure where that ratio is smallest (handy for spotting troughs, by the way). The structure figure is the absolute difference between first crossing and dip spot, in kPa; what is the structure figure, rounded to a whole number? 12 kPa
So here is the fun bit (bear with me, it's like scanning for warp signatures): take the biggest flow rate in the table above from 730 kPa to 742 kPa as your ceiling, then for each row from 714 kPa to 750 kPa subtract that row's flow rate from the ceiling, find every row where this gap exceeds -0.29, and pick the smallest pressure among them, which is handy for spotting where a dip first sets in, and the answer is 716.0 kPa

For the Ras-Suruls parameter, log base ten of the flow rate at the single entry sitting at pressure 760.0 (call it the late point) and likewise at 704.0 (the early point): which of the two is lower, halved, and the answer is 0.147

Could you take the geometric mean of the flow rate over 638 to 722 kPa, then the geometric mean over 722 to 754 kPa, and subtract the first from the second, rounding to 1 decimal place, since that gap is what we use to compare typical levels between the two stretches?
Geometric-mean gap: -0.3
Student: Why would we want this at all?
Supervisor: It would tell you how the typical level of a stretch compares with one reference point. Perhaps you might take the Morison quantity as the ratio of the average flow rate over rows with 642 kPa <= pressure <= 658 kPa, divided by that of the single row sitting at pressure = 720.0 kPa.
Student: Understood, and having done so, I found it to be 2.11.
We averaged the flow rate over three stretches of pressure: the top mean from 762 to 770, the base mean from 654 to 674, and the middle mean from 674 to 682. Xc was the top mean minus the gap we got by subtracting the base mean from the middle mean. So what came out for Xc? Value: 2.1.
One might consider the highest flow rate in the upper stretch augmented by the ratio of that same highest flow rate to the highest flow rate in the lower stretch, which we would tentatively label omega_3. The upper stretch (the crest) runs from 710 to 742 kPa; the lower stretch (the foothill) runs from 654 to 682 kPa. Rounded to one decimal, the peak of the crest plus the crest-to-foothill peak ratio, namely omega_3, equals 2.8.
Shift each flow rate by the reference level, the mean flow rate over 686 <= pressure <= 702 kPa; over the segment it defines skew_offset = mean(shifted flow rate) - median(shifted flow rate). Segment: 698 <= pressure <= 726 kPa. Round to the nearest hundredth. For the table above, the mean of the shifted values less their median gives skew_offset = 0.23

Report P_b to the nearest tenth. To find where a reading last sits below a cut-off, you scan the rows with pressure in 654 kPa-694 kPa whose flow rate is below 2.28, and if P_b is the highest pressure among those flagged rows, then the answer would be 692.0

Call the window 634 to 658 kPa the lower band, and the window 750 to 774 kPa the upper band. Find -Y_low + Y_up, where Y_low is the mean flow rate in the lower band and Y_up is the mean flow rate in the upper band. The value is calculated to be -0.23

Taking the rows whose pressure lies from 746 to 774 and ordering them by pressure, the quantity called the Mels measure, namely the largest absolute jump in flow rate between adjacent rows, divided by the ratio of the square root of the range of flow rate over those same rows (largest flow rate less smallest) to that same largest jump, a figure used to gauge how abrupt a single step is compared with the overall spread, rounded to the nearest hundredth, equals 0.02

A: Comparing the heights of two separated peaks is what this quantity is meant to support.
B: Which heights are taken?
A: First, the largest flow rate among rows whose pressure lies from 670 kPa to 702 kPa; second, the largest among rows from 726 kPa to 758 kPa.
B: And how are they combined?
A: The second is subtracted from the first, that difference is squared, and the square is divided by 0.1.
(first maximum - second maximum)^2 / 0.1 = 2.8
